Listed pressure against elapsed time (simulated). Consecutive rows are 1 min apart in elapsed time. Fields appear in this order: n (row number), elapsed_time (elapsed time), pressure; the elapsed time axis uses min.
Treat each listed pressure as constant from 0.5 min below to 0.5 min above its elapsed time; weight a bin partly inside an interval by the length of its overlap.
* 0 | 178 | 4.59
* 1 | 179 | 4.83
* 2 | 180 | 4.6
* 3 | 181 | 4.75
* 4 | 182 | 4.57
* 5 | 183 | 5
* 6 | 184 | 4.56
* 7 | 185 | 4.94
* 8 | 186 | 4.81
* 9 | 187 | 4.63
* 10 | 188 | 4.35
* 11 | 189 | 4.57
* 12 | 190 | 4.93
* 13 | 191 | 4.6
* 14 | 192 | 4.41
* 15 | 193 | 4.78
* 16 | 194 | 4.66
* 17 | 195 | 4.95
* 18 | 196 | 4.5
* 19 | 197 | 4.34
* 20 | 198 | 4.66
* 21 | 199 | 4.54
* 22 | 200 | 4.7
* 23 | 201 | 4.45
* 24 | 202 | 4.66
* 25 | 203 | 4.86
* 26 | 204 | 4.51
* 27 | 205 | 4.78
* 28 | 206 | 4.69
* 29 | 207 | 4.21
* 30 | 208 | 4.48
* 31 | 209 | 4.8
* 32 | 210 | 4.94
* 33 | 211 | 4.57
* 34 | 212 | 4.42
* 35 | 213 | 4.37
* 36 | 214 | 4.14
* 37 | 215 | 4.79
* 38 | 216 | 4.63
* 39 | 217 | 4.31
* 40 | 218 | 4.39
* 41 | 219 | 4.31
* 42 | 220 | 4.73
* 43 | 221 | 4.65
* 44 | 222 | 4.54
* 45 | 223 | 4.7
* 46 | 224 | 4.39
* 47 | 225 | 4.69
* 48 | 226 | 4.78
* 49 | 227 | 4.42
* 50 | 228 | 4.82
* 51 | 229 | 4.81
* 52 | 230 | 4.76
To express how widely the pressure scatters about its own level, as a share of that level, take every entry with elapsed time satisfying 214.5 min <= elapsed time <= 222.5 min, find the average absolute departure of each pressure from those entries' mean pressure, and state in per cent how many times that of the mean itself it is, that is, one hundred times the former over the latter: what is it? 3.4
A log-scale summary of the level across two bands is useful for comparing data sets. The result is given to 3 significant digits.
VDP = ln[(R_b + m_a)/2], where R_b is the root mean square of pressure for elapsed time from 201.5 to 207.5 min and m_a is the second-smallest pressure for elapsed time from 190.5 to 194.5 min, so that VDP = 1.53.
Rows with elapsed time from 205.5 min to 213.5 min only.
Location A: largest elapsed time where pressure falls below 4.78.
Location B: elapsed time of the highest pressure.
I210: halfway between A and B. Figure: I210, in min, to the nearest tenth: 211.5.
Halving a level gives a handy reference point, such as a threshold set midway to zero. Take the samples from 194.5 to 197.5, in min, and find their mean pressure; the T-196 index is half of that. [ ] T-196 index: 2.30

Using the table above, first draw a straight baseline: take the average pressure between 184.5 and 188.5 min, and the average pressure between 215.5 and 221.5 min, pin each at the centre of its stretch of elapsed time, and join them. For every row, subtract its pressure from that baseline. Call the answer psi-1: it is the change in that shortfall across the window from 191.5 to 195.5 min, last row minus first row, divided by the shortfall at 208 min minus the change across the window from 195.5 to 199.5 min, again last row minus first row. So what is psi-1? -4.0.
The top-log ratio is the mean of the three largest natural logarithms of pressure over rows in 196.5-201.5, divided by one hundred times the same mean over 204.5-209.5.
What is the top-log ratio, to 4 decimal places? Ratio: 0.0098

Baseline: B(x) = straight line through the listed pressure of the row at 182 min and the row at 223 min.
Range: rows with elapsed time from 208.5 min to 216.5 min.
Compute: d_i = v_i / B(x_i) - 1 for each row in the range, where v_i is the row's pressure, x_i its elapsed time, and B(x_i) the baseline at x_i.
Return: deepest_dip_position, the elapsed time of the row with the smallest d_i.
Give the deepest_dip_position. 214 min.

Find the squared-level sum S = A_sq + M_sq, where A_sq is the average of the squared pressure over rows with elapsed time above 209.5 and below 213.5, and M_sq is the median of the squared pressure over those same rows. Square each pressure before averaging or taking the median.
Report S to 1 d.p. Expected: 41.2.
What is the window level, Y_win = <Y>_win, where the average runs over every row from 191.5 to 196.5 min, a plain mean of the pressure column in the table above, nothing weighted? 4.66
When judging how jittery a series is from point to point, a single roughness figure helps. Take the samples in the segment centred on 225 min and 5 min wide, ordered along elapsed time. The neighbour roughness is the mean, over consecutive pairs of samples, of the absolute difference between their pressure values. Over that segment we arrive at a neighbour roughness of 0.265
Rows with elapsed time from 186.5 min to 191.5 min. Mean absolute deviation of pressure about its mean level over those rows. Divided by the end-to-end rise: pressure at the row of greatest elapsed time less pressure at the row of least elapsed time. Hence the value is -4.4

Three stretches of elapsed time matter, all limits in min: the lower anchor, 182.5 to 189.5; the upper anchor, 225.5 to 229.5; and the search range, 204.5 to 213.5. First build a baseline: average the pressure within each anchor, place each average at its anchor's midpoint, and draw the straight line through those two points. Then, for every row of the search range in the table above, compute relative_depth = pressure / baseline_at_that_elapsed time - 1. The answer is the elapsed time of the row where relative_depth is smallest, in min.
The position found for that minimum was 207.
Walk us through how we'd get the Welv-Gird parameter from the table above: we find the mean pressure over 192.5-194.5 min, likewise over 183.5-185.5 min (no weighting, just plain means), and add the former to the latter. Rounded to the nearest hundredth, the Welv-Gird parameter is 9.47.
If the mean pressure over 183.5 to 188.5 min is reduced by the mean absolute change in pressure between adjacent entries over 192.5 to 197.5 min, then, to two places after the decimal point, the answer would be 4.40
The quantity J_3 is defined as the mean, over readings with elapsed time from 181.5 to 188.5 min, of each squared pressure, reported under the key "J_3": 22.1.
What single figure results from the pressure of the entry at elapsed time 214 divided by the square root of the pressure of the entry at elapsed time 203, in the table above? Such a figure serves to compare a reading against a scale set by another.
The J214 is 1.88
